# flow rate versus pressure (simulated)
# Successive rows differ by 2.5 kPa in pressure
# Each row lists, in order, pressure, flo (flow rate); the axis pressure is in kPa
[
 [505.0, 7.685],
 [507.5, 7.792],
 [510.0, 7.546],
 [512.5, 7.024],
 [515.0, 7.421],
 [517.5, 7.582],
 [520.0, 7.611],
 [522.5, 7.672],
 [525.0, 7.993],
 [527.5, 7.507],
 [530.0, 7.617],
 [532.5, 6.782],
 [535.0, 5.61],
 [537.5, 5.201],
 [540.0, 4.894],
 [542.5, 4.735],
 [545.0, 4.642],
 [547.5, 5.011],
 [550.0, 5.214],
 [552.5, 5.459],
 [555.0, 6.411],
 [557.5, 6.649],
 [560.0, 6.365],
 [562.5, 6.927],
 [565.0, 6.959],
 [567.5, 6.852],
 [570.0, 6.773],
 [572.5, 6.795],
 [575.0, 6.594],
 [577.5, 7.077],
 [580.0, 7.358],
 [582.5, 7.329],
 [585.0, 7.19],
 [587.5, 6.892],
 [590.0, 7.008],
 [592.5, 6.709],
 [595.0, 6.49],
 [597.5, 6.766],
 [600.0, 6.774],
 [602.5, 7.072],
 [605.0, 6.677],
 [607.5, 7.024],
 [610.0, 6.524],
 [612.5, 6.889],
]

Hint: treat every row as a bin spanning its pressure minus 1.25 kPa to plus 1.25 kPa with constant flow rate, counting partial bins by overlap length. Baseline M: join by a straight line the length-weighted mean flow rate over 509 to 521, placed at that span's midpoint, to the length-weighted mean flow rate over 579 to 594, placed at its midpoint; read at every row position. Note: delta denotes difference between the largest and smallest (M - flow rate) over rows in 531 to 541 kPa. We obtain 1.85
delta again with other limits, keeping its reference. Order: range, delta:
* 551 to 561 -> 1.22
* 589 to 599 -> 0.49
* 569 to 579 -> 0.50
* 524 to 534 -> 1.17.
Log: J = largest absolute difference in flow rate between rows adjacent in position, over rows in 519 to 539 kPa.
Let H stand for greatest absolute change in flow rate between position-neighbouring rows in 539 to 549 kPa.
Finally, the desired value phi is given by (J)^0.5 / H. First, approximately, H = 0.4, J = 1.2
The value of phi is 2.93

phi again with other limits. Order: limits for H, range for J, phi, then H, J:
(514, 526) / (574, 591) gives 2.17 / 0.3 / 0.5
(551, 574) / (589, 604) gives 0.57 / 1.0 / 0.3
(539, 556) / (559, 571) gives 0.79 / 1.0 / 0.6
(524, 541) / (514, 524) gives 0.34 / 1.2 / 0.2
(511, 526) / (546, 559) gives 2.46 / 0.4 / 1.0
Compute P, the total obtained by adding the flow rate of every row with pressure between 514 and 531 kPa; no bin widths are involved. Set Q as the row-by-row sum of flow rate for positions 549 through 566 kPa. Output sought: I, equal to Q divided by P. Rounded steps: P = 53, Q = 44.0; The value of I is 0.82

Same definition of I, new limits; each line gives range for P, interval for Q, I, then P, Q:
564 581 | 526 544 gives 0.87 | 48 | 42.3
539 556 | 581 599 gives 1.33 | 36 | 48.4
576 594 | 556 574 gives 0.95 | 50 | 47.3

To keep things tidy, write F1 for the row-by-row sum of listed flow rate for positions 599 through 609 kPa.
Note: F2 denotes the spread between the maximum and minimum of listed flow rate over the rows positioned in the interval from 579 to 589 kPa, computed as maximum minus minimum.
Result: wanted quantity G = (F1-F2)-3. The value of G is 24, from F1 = 27.5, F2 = 0.5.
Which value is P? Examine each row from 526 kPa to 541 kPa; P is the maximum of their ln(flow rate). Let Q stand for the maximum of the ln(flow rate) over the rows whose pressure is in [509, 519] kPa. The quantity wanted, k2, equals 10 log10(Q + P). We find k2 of 6.08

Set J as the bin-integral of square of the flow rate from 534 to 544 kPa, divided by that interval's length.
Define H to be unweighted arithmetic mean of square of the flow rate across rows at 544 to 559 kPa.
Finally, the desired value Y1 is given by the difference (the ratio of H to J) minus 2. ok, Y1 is -0.788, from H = 31.5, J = 26.0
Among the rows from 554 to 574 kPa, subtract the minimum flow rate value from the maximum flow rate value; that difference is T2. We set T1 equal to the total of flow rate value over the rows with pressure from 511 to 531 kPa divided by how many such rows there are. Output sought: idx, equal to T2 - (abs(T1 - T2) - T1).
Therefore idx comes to 1.2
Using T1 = 7.6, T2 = 0.6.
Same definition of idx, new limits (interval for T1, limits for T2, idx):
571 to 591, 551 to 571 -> 3.0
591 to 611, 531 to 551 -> 4.3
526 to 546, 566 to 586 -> 1.5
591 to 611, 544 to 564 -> 4.6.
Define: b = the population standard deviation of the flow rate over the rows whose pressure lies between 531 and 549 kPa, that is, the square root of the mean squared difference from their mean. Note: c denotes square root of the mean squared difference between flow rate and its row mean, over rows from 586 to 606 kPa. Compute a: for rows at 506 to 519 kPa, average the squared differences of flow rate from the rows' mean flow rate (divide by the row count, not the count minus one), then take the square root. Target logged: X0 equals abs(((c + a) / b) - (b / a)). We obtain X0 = 2.1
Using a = 0.25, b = 0.69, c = 0.18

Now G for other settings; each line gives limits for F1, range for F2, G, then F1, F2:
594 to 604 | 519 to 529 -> 24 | 27.1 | 0.5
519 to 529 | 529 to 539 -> 25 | 30.8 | 2.4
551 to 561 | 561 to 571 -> 22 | 24.9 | 0.2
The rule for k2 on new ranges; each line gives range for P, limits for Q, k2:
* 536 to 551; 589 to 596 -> 5.56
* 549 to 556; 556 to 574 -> 5.80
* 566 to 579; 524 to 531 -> 6.06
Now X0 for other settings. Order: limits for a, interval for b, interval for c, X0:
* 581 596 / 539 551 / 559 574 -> 1.6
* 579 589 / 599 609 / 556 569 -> 1.5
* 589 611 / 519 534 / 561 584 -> 0.6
